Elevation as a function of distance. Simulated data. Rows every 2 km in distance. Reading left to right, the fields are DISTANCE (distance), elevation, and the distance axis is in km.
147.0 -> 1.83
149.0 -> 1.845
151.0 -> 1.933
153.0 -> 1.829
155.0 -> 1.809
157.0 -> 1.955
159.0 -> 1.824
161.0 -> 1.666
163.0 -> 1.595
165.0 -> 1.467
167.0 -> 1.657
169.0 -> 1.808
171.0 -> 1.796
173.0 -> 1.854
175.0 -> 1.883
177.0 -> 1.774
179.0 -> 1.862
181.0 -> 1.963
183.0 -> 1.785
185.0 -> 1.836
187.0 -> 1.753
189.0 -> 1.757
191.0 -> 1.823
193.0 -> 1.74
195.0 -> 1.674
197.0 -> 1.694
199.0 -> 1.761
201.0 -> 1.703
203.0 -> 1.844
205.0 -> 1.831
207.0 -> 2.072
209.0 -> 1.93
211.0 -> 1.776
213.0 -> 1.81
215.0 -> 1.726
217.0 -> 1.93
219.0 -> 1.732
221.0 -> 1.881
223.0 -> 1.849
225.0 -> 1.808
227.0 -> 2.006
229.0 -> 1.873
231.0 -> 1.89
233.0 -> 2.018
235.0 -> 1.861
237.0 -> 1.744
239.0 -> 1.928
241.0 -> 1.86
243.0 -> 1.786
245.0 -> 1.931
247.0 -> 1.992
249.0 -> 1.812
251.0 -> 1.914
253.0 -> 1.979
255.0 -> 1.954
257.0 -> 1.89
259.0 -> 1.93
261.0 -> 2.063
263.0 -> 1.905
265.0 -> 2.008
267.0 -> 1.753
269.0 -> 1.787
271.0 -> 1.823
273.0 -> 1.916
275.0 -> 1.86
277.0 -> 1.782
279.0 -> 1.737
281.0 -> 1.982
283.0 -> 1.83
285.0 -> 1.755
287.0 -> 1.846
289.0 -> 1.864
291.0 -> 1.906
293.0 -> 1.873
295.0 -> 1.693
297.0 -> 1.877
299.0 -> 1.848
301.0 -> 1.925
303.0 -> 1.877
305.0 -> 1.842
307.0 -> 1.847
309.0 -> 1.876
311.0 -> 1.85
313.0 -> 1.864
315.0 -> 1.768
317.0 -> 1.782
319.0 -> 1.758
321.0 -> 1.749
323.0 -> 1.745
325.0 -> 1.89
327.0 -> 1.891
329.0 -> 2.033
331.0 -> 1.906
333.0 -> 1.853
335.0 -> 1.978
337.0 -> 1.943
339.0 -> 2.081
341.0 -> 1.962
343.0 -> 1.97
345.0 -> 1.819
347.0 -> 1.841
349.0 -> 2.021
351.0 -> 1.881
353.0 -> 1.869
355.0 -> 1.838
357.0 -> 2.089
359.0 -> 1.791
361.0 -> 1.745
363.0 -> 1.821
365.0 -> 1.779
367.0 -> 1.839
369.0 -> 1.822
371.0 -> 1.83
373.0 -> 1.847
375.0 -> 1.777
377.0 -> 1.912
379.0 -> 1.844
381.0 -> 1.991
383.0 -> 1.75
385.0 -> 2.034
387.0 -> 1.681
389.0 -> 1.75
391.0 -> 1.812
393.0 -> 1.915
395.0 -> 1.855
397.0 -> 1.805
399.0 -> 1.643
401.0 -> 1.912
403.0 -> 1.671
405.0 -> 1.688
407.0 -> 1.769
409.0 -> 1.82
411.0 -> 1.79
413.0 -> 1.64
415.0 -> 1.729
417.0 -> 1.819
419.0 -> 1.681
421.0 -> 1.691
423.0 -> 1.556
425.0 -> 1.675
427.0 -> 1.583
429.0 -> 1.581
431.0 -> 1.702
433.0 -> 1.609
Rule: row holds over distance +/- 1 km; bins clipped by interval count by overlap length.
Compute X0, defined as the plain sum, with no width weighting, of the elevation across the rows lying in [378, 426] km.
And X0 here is 42.5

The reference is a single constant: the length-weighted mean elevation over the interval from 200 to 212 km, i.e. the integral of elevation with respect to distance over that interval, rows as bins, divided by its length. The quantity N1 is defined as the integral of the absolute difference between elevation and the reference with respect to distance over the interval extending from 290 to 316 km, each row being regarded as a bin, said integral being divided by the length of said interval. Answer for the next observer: 0.038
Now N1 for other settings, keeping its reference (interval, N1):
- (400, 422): 0.123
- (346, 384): 0.066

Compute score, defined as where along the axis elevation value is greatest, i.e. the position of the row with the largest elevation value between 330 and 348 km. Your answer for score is 339.0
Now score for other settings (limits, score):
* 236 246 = 245.0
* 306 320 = 309.0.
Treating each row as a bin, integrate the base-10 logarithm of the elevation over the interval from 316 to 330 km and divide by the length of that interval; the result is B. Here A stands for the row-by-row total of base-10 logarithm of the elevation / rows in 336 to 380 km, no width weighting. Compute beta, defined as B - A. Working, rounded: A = 6.0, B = 0.263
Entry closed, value -5.7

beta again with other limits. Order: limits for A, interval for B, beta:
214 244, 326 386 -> -3.8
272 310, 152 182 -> -4.8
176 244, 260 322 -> -8.7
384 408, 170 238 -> -2.8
